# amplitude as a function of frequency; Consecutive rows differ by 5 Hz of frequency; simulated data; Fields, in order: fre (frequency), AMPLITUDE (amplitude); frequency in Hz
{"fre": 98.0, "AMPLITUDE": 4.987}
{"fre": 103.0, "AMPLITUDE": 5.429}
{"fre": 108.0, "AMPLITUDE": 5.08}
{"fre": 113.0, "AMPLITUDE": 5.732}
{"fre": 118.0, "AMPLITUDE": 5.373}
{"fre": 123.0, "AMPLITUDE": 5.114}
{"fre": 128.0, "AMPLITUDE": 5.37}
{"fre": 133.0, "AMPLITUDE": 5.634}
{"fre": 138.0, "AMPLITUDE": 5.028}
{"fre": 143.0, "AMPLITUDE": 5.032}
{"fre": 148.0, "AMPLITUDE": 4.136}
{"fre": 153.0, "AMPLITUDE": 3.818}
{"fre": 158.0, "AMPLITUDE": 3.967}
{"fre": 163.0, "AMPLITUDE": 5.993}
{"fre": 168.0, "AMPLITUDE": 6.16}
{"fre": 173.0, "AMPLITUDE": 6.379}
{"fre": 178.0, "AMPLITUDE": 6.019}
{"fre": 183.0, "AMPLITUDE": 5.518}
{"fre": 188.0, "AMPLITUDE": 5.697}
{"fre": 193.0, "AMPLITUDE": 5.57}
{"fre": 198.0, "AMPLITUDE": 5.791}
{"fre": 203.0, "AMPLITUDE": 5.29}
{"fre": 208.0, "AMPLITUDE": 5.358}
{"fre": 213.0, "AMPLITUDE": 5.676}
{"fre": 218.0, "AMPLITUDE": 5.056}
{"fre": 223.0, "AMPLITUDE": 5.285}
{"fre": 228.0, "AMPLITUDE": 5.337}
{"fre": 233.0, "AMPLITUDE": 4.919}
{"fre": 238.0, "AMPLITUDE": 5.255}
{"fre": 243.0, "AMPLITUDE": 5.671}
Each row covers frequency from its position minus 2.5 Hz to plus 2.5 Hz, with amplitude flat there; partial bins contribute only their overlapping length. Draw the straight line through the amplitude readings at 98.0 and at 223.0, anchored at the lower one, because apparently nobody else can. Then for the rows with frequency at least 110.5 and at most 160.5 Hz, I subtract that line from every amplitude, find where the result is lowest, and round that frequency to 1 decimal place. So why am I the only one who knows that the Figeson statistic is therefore 153.0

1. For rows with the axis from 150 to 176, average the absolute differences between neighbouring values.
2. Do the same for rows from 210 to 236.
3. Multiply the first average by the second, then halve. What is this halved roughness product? 0.106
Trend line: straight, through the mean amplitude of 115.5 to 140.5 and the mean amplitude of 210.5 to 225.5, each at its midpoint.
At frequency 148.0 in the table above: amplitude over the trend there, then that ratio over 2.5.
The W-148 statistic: 0.311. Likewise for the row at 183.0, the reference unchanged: 0.414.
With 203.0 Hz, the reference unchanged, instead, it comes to 0.397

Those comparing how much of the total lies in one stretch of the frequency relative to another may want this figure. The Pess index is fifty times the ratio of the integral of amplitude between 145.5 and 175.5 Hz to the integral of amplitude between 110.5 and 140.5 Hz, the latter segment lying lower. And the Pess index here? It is 47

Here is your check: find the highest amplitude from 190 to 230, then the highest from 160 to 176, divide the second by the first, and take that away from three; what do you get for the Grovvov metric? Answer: 1.90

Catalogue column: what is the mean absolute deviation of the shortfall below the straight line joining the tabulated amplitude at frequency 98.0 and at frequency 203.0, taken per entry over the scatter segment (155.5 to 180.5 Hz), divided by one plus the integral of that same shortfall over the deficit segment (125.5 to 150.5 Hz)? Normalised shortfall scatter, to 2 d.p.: 0.27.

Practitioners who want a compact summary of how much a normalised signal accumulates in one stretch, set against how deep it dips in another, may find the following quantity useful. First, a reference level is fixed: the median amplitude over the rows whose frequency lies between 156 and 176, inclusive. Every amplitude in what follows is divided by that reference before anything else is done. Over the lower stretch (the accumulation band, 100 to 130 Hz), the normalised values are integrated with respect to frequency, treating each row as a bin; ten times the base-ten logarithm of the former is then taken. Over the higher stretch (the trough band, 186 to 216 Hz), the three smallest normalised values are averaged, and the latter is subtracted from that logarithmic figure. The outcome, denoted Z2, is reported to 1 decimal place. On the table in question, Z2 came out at 13.3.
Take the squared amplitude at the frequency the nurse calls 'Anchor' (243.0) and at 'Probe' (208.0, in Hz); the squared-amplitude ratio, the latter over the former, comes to 0.89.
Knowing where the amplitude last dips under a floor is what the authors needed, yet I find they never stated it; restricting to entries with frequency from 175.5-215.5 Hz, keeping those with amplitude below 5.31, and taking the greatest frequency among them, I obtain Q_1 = 203.0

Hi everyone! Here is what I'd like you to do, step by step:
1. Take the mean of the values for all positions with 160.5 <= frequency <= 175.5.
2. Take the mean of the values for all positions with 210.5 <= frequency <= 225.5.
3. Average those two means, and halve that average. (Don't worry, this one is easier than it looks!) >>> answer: 2.88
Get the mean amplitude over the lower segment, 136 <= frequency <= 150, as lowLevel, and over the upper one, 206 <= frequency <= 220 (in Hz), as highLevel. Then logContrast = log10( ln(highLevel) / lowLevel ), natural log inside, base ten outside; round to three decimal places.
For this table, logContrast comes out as -0.450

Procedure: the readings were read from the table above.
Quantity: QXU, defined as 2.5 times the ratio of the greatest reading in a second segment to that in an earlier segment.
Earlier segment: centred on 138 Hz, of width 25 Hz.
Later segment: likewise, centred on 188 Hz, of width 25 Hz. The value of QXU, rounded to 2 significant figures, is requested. 2.7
